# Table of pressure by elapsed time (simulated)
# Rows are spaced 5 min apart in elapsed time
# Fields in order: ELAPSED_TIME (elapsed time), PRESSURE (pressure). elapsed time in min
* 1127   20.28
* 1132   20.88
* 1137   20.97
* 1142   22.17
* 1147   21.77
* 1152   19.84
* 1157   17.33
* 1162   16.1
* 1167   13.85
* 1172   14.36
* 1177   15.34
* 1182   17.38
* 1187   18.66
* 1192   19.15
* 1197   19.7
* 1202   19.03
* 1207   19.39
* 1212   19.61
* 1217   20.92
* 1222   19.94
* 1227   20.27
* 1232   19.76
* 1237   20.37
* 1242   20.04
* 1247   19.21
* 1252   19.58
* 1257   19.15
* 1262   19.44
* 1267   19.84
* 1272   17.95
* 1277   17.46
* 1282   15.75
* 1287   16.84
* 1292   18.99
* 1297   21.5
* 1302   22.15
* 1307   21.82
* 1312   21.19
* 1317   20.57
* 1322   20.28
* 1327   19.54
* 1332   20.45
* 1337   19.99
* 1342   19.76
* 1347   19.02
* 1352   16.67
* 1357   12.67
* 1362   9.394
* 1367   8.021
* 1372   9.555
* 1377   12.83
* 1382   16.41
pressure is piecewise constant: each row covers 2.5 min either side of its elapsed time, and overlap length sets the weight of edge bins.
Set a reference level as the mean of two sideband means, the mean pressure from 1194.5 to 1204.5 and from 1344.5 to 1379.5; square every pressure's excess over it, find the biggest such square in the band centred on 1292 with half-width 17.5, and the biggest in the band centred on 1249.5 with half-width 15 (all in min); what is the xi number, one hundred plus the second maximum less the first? 81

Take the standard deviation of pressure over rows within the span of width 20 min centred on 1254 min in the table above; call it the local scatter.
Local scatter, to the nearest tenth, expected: 0.2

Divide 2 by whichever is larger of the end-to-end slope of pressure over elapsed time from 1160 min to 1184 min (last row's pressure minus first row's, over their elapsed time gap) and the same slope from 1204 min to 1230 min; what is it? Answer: 31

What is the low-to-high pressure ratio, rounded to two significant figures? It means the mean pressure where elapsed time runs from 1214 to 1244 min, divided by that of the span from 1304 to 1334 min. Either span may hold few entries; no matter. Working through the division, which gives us 0.98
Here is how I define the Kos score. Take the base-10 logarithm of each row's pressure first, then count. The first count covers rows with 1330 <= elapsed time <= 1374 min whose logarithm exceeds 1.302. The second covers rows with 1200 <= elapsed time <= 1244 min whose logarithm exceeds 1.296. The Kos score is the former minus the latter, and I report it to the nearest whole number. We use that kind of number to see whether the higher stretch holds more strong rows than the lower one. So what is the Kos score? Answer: -4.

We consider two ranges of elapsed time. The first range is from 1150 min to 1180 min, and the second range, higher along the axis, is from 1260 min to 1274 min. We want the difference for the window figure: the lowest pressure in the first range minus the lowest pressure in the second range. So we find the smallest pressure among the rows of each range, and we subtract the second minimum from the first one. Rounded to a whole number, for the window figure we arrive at -4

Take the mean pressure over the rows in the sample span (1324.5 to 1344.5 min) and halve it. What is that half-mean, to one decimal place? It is 10.0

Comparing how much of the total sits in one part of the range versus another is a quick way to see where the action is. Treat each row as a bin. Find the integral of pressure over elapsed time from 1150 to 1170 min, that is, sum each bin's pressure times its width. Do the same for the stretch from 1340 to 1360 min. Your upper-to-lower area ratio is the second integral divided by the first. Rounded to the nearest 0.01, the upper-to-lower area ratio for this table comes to 1.01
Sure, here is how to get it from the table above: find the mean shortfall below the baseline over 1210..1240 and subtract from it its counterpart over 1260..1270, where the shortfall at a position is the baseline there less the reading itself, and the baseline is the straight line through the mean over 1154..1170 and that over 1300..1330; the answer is -1.9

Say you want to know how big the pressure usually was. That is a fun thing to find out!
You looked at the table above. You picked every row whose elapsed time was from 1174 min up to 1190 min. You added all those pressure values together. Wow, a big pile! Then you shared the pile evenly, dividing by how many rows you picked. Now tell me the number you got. 17.1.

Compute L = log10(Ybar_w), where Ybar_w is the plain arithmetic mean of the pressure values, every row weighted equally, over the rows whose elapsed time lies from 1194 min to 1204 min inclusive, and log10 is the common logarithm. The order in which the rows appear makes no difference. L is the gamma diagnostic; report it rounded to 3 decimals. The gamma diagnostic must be 1.287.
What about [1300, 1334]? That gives 1.319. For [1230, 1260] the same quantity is 1.294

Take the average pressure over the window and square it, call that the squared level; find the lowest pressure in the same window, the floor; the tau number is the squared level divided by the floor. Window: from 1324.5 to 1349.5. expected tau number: 20.5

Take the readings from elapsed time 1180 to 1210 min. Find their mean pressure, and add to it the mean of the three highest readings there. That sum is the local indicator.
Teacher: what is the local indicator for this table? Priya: 38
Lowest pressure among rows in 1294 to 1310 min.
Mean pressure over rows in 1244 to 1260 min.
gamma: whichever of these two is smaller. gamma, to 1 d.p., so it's 19.3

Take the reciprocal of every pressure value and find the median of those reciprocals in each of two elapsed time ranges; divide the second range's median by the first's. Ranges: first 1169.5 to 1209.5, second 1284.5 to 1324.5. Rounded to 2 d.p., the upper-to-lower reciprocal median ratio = 0.90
